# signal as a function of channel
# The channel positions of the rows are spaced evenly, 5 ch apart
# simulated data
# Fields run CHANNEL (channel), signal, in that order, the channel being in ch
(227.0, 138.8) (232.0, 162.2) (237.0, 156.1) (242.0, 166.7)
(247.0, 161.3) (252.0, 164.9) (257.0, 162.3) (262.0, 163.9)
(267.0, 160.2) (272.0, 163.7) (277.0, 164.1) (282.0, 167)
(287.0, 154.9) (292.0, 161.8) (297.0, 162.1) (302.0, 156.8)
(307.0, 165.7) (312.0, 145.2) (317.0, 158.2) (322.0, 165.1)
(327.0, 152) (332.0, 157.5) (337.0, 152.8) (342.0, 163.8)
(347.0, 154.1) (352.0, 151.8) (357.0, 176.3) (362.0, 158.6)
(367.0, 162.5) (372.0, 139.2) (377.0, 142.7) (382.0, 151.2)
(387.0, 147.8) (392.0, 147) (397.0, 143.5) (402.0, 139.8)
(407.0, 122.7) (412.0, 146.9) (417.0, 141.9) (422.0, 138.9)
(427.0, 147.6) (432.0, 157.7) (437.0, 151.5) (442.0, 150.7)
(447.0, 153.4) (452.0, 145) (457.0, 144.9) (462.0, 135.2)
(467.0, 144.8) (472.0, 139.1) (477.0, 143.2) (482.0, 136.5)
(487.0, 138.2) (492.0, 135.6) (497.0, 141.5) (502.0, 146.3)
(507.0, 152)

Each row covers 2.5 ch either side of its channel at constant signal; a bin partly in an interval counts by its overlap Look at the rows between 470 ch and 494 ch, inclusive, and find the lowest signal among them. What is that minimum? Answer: 135.6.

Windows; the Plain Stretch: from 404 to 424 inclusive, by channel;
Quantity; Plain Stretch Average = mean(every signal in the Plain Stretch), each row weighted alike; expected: 138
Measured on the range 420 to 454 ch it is 149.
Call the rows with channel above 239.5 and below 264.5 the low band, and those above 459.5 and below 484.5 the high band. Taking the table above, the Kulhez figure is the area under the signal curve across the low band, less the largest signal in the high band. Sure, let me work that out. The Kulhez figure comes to 3951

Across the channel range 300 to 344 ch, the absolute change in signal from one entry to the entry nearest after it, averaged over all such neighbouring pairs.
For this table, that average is 10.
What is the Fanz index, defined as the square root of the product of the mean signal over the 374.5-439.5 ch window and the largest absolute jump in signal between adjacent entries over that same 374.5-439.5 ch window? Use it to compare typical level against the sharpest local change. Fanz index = 59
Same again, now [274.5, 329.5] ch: 57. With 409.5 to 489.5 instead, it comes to 38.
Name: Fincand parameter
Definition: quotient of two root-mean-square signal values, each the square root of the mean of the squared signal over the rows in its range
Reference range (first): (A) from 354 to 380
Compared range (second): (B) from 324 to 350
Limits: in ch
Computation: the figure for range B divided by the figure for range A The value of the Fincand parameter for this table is 1.00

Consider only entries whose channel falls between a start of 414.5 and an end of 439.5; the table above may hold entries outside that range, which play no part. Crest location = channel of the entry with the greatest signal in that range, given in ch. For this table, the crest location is 432.0 ch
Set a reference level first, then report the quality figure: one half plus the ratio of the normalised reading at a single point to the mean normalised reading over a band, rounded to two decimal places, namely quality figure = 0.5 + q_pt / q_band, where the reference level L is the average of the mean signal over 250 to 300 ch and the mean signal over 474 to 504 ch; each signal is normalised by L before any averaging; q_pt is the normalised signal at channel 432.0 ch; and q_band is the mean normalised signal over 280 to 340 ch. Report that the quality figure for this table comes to 1.50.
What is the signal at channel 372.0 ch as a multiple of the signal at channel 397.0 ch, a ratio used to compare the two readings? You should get 0.97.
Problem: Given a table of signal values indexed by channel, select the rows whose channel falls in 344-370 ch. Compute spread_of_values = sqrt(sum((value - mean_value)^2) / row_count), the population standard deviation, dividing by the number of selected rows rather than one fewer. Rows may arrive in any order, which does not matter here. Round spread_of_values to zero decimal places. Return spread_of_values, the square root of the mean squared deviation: 9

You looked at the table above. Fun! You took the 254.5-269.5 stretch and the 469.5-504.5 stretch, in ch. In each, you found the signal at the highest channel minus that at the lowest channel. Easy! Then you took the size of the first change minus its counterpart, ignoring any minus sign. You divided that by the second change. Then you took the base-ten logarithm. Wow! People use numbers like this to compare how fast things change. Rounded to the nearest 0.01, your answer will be 0.11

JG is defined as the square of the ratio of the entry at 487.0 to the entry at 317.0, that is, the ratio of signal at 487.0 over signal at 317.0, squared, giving 0.76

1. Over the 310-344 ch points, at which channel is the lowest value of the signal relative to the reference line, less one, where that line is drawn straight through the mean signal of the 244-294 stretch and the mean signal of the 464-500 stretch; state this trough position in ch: 312.0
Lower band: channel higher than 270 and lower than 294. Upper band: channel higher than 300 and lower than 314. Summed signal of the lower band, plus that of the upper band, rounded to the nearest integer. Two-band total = 1279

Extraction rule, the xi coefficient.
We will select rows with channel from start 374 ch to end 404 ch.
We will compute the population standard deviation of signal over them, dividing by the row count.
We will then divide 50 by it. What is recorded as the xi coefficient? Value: 13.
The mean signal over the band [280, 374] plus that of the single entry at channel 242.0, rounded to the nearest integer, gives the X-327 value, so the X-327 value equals 325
